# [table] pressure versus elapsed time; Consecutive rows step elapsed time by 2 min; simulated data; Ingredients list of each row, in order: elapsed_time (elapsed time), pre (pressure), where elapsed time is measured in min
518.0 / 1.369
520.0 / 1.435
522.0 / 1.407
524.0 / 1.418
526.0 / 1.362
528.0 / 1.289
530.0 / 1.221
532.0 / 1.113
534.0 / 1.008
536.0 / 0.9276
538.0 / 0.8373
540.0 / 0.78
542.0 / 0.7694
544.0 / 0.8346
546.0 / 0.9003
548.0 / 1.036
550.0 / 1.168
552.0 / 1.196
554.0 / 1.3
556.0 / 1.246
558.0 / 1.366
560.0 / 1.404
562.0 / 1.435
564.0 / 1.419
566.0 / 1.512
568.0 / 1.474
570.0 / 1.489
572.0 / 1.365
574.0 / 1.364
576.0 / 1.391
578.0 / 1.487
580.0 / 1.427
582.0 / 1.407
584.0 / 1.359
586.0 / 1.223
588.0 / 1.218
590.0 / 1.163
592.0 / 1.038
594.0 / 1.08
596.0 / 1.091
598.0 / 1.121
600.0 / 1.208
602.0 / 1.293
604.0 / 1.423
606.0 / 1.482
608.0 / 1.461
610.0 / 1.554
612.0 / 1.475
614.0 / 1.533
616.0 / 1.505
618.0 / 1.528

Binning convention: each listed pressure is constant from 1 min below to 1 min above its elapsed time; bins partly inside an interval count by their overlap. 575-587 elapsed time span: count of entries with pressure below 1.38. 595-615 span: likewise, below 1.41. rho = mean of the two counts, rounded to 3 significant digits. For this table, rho 3.00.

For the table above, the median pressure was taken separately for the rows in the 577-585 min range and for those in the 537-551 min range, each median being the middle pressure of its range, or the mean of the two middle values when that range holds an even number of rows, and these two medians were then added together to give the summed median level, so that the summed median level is 2.25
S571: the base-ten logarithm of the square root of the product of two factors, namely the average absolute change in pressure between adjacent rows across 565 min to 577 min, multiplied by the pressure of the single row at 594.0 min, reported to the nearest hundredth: -0.68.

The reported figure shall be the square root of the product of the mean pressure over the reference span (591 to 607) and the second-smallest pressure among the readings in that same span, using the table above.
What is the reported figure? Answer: 1.15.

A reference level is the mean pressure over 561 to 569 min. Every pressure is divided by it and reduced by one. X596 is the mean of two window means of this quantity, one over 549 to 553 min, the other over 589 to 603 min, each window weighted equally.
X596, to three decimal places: -0.204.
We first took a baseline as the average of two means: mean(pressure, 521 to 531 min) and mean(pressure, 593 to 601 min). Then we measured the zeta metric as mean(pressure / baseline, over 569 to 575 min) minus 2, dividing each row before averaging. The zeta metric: -0.86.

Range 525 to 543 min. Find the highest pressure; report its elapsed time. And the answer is 526.0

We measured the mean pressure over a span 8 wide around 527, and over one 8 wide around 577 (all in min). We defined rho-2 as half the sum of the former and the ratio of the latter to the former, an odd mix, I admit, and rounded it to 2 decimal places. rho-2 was 1.20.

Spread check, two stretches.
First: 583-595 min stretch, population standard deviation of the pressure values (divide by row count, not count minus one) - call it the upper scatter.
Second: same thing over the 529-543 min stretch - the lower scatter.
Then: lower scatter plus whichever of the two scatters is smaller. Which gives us 0.26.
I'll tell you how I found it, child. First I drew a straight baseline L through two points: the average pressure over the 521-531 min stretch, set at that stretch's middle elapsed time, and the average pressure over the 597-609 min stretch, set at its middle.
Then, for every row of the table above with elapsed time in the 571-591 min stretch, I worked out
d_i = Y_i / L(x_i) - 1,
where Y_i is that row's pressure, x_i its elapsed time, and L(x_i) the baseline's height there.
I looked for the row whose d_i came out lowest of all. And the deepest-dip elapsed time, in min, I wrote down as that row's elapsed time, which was 590.0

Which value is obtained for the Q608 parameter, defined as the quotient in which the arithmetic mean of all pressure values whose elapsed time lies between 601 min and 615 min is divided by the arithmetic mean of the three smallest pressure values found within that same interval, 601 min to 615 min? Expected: 1.05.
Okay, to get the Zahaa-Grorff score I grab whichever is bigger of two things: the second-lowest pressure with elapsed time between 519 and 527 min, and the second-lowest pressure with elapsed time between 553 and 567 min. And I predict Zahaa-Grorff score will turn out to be 1.41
